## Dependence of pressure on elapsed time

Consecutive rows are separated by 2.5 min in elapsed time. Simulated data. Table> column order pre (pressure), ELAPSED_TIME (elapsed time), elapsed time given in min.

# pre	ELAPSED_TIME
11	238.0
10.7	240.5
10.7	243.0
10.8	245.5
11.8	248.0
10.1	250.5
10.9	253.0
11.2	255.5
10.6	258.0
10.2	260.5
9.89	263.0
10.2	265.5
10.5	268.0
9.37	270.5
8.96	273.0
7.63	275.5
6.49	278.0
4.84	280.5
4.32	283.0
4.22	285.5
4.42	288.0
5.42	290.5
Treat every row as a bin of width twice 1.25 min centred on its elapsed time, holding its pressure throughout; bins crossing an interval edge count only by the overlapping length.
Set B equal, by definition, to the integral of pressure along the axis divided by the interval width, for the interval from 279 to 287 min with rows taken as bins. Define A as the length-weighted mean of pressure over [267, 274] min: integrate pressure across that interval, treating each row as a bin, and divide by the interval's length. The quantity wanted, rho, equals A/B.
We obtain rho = 2.1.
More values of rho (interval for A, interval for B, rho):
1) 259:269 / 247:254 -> 0.9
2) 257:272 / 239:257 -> 0.9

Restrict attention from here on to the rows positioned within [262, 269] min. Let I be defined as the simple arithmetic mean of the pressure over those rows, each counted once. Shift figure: 10.2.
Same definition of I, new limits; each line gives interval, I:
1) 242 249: 11.1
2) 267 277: 9.1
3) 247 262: 10.8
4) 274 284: 5.8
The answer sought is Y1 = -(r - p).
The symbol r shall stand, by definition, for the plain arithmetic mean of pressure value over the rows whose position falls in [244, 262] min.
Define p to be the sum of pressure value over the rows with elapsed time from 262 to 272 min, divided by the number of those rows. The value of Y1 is -0.8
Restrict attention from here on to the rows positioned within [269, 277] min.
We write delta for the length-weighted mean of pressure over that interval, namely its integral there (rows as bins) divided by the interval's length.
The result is 8.64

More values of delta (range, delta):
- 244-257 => 10.95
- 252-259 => 10.91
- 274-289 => 5.40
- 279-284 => 4.69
